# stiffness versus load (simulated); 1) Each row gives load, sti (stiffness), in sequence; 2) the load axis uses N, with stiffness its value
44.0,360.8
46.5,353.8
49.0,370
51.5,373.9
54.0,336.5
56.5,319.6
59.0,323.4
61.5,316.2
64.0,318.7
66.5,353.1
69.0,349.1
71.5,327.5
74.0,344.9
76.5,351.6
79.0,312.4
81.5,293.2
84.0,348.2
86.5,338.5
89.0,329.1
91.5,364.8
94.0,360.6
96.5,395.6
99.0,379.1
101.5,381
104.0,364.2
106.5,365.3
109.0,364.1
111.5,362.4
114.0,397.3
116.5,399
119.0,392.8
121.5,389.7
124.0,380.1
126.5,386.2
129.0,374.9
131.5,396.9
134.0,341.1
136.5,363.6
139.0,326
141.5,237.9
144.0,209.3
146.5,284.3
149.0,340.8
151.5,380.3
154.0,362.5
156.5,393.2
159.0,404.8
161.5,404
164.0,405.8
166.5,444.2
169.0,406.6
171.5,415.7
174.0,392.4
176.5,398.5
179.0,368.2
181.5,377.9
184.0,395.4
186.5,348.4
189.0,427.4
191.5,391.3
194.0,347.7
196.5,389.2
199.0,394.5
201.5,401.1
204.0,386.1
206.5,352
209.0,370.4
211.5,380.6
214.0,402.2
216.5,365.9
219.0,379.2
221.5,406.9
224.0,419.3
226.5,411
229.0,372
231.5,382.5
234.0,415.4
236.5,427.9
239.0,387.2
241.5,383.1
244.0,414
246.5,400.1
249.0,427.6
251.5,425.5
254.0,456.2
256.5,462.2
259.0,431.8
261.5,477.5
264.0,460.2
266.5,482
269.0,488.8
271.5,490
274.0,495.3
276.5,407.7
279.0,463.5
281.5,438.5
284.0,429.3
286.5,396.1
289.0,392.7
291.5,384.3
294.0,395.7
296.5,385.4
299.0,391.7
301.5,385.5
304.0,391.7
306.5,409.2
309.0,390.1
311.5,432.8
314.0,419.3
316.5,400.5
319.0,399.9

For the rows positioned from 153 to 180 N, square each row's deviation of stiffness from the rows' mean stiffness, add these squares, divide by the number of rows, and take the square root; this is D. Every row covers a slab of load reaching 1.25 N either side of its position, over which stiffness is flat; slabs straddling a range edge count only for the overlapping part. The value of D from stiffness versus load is 21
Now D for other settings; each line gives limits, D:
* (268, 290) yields 39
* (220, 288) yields 35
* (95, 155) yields 48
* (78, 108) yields 29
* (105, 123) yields 15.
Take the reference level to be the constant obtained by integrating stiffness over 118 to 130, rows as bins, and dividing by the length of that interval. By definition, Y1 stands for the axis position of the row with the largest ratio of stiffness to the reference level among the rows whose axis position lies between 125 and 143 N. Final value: 131.5 N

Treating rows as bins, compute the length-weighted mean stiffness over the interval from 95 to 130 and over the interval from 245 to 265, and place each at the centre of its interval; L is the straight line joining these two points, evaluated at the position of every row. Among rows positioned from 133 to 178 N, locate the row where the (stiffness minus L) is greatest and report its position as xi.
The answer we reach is 166.5 N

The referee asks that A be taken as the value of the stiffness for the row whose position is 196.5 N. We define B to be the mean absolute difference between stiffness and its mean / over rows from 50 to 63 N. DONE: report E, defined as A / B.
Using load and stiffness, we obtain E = 23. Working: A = 389.2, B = 17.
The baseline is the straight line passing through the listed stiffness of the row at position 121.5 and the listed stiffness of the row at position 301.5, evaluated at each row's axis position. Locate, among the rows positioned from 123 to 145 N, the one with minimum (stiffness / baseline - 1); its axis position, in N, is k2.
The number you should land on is 144.0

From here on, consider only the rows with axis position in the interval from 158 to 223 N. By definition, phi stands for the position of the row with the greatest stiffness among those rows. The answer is 166.5 N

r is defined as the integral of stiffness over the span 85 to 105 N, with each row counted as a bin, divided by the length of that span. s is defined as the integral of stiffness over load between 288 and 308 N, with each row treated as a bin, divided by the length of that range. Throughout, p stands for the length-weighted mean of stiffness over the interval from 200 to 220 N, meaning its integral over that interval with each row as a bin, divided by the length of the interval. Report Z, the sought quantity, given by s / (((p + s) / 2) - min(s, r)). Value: 18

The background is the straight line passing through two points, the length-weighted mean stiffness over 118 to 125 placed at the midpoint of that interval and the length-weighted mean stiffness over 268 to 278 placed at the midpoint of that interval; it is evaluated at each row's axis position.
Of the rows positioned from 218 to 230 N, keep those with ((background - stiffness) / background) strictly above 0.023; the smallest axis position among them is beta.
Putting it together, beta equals 219.0 N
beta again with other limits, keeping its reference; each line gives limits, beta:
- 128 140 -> 129.0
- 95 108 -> 104.0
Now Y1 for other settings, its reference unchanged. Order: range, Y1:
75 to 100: 96.5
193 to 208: 201.5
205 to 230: 224.0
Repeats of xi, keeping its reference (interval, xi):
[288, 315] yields 311.5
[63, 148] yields 96.5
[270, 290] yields 274.0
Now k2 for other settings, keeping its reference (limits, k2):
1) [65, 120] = 81.5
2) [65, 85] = 81.5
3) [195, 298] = 206.5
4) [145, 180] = 146.5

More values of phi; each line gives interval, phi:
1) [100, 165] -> 164.0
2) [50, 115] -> 114.0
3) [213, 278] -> 274.0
